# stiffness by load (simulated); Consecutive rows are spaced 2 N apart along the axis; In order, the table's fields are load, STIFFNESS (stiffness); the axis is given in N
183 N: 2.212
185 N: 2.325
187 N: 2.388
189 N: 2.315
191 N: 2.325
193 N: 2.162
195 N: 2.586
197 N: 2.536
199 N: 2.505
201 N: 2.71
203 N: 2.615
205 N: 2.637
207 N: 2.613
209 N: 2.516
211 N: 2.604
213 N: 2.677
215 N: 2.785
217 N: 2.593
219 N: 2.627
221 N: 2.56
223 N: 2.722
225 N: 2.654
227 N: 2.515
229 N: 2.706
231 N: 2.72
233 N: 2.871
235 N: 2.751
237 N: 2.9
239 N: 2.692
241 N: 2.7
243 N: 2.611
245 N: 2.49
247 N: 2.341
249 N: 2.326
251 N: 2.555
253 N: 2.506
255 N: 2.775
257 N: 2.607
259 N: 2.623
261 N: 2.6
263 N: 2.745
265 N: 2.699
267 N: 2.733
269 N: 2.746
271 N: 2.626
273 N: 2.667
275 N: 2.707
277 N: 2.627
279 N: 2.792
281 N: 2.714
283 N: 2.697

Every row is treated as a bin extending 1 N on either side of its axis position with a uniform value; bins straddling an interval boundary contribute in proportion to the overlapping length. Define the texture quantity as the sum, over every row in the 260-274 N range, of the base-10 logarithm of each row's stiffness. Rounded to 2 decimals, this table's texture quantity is 3.01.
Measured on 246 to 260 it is 2.82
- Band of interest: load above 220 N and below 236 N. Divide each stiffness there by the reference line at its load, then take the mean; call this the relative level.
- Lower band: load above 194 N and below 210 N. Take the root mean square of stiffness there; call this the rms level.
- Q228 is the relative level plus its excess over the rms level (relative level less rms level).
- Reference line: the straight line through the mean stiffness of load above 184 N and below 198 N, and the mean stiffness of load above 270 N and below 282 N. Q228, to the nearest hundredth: -0.45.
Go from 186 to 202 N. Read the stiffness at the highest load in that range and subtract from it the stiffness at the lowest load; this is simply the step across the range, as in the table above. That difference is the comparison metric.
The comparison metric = 0.32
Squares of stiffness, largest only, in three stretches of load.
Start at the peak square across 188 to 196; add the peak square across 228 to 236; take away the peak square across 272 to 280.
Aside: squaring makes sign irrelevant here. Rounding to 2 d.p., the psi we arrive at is 7.13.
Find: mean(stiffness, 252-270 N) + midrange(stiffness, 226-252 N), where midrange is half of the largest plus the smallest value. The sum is 5.28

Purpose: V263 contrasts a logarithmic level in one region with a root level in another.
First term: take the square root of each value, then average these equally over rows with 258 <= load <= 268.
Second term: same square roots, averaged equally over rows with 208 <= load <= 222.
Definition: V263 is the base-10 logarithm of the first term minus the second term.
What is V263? -1.405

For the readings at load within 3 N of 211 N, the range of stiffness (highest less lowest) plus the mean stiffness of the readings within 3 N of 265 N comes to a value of 2.89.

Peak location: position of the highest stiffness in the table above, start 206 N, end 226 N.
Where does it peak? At 215 N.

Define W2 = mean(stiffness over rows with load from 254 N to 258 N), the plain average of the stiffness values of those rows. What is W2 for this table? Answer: 2.69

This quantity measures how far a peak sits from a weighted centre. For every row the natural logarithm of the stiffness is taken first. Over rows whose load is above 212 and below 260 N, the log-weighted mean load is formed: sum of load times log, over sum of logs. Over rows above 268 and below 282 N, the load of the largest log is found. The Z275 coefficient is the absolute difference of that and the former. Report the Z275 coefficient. 43.2 N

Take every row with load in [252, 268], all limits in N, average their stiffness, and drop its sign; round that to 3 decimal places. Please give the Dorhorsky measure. 2.661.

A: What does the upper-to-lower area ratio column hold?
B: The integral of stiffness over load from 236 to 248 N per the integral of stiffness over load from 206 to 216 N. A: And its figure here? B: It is 1.2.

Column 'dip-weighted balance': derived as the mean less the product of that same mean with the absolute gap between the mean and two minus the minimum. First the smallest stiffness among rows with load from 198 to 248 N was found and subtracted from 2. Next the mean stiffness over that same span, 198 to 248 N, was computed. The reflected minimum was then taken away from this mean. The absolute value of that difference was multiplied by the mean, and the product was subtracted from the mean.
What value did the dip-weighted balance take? -5.3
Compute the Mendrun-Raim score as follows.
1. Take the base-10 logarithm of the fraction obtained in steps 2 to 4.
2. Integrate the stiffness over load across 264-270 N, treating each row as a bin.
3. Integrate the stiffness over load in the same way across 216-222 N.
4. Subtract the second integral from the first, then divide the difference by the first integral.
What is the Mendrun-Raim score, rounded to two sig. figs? -1.3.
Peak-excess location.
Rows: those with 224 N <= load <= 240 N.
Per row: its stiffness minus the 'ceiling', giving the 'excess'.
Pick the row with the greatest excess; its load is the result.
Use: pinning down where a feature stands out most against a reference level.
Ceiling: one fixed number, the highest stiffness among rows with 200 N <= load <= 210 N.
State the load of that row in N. 237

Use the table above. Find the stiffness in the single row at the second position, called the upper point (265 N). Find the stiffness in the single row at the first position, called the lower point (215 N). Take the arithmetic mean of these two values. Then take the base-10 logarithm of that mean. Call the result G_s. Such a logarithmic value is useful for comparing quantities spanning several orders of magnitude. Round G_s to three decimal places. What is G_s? 0.438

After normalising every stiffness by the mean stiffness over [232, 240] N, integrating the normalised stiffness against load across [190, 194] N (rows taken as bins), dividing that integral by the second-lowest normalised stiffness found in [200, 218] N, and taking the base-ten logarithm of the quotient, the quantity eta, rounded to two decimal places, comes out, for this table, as 0.54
